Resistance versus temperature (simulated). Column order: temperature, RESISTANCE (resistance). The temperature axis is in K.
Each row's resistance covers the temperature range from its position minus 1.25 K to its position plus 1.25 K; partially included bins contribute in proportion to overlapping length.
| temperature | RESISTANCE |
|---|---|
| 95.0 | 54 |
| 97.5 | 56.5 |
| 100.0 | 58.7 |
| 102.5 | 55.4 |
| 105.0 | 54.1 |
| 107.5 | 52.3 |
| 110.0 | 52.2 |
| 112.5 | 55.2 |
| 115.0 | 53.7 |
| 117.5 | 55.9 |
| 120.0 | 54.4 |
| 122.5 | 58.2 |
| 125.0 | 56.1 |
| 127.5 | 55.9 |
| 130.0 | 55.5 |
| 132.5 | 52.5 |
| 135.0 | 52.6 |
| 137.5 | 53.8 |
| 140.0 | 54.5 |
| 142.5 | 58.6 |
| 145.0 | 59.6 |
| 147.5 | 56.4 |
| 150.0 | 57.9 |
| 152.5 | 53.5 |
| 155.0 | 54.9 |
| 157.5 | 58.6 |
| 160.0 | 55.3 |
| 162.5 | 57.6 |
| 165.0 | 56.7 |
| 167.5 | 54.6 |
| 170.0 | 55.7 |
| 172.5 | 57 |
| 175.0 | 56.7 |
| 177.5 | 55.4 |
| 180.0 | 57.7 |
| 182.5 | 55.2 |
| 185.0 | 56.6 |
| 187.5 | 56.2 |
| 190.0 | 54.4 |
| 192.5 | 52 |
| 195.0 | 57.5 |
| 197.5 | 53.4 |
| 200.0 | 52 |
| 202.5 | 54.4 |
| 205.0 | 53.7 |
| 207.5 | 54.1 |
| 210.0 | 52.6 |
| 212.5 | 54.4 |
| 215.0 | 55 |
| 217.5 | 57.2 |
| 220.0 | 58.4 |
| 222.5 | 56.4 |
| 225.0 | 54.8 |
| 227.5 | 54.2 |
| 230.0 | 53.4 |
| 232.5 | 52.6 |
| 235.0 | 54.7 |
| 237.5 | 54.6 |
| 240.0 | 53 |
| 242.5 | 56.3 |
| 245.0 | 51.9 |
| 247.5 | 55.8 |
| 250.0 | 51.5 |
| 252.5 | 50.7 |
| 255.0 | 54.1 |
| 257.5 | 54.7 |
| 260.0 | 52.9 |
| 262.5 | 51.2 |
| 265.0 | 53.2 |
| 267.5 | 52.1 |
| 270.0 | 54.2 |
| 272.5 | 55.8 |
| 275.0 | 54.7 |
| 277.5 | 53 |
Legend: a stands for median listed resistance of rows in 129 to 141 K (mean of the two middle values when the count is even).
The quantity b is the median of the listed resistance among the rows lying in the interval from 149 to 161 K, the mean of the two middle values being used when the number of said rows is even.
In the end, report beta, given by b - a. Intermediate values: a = 53.8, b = 55.3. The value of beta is 1.5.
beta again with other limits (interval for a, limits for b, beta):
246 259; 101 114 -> 0.0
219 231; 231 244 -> -0.2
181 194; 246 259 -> -1.1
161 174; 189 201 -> -3.3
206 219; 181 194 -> 0.8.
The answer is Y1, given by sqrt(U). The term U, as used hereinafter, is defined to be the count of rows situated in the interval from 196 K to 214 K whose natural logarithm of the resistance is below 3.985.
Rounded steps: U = 4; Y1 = 2.00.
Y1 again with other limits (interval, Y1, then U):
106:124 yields 1.73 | 3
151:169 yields 1.00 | 1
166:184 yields 0.00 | 0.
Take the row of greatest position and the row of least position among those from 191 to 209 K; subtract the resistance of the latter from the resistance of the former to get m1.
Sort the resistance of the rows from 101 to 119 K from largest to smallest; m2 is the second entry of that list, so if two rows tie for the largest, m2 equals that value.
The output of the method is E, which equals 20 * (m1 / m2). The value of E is 0.8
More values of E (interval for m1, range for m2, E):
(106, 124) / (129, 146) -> 2.0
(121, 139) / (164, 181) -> -1.5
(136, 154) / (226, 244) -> -0.1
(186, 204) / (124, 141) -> -0.6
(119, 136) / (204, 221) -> -0.6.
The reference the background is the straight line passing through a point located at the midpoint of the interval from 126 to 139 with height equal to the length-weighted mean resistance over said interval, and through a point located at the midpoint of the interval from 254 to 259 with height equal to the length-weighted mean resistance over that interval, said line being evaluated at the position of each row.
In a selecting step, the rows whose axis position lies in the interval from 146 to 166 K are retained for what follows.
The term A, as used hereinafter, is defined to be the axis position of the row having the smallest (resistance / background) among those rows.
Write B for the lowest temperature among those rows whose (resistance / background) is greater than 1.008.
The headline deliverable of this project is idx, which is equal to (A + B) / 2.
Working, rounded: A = 152.5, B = 147.5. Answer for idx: 150.0 K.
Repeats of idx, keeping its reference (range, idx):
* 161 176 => 165.0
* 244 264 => 250.0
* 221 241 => 227.5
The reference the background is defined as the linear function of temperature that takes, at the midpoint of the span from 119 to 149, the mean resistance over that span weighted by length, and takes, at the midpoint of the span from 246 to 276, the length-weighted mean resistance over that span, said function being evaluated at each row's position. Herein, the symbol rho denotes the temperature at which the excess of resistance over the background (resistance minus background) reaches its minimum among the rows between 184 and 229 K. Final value 192.5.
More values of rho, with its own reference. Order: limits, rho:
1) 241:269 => 252.5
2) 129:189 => 132.5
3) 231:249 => 245.0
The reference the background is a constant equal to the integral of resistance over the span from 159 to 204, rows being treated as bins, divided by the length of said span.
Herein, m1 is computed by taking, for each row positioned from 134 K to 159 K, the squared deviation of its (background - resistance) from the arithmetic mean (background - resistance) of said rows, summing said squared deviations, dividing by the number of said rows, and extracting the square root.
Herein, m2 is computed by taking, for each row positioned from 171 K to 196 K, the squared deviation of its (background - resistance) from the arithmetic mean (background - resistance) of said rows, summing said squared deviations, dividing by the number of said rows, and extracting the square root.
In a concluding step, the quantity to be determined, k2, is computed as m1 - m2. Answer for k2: 0.7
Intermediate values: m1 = 2.37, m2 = 1.63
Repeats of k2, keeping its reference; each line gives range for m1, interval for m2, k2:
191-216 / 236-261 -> -0.2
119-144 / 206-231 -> 0.3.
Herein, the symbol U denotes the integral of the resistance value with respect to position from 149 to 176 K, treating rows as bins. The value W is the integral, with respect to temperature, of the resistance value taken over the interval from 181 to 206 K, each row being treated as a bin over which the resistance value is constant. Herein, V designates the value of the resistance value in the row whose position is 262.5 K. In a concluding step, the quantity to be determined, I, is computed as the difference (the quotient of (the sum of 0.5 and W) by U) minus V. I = -50.3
